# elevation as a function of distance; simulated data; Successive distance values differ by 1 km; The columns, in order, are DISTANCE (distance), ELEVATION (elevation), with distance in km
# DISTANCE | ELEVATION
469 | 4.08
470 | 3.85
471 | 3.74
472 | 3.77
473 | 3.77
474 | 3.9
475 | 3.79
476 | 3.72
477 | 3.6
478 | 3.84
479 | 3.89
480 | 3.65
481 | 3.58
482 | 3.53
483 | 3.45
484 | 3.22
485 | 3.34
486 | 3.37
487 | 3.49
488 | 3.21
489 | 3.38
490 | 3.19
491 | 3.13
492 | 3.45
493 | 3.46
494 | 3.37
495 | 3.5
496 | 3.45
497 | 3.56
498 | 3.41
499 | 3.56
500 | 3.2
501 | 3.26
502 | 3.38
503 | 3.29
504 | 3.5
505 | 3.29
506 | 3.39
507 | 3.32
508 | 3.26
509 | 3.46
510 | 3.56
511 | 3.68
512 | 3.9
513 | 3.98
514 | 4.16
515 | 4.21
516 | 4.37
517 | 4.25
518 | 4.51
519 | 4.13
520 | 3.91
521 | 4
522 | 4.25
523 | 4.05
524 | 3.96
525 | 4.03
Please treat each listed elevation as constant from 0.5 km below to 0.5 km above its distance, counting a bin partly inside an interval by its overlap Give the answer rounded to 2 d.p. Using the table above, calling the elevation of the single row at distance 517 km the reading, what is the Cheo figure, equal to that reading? 4.25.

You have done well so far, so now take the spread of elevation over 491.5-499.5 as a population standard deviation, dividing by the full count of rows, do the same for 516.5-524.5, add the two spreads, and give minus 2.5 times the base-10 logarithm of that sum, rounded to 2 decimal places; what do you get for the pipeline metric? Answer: 1.51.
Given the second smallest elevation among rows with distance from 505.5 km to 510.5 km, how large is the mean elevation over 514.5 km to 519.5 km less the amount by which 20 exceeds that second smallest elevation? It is -12.4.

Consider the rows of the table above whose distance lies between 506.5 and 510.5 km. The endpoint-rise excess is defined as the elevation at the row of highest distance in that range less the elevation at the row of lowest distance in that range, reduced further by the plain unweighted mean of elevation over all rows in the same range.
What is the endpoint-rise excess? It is -3.16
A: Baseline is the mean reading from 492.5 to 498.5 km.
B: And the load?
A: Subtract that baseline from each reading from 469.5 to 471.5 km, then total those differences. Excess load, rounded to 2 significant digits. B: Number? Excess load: 0.67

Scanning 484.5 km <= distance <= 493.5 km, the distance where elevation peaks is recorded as 487 km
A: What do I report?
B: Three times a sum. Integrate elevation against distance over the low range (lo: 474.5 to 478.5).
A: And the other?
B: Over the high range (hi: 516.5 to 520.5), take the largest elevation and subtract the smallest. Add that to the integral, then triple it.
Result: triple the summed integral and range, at 47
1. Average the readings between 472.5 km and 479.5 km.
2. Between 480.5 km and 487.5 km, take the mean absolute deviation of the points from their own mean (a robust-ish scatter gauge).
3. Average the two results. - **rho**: 1.94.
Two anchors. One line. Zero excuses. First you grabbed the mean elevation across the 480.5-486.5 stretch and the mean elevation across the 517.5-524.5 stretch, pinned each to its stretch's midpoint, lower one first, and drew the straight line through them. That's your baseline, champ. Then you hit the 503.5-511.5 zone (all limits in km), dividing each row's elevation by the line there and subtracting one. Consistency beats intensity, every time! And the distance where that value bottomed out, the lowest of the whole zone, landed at 508 km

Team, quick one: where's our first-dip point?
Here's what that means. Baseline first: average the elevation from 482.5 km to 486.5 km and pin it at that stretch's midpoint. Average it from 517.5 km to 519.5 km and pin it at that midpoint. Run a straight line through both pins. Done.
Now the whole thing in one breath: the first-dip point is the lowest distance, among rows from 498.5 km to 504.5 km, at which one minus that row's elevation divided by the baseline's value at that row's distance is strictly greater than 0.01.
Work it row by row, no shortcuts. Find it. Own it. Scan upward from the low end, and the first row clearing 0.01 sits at 499 km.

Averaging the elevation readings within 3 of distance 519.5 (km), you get 4.2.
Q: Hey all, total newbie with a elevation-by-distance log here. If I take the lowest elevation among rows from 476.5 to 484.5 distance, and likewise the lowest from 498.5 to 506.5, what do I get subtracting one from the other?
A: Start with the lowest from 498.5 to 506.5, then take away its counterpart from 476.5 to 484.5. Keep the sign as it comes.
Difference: 0.0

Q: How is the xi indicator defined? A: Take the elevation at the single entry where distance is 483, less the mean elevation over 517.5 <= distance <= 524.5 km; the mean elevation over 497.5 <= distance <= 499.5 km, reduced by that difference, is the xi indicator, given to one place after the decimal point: 4.2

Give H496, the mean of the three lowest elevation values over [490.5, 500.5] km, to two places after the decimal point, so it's 3.23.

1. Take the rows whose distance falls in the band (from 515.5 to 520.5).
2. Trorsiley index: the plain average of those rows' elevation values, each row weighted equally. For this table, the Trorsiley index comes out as 4.2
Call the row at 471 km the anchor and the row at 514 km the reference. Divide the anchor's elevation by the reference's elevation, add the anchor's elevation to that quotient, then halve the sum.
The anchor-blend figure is 2.32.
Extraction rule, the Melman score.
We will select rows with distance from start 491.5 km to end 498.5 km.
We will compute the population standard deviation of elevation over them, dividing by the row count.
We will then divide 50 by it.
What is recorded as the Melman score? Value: 885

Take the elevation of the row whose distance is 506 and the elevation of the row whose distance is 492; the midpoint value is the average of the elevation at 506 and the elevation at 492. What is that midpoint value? 3.42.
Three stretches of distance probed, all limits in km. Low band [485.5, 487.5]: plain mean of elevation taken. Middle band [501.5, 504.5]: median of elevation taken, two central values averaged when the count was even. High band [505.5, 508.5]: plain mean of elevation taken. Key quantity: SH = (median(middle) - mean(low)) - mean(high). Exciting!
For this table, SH -3.37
